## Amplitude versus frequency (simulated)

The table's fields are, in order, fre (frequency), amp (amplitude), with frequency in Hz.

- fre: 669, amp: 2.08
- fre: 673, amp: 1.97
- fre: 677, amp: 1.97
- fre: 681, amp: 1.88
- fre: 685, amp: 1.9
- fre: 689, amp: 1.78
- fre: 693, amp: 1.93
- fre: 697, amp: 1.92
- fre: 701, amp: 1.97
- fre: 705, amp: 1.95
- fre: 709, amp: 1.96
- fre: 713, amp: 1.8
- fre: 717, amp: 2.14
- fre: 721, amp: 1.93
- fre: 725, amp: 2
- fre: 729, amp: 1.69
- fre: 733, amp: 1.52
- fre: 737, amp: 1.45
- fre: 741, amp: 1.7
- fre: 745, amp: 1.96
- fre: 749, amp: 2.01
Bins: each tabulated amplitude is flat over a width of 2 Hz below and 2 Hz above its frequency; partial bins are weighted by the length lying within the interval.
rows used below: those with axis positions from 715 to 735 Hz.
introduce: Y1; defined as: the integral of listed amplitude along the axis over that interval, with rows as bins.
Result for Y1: 37.1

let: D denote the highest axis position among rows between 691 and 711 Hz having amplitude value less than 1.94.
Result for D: 697 Hz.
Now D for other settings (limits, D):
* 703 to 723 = 721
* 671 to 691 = 689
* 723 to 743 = 741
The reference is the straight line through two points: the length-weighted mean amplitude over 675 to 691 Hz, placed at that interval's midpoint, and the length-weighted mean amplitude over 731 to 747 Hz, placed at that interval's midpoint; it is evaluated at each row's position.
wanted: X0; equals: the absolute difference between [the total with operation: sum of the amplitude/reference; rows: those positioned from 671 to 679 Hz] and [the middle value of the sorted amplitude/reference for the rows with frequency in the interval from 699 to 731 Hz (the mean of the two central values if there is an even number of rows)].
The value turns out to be 1.0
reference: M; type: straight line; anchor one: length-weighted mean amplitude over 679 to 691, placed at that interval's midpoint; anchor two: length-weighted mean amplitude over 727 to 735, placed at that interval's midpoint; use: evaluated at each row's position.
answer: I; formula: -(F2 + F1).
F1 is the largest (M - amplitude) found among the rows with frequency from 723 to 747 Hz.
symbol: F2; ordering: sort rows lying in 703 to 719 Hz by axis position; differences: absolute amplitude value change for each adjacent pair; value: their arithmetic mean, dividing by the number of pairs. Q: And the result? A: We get -0.29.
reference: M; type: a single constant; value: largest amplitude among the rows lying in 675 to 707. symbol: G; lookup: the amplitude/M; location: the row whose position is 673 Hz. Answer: 1.00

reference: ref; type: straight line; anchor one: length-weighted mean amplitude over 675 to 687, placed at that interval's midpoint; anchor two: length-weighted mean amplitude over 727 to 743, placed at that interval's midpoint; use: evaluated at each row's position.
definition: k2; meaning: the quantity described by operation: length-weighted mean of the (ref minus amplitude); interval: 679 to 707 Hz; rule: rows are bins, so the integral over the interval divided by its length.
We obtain -0.06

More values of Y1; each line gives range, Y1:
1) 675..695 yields 37.8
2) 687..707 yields 38.2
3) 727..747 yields 33.3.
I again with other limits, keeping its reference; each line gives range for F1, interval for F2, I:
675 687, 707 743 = -0.19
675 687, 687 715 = -0.06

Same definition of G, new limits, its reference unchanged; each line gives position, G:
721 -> 0.98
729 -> 0.86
